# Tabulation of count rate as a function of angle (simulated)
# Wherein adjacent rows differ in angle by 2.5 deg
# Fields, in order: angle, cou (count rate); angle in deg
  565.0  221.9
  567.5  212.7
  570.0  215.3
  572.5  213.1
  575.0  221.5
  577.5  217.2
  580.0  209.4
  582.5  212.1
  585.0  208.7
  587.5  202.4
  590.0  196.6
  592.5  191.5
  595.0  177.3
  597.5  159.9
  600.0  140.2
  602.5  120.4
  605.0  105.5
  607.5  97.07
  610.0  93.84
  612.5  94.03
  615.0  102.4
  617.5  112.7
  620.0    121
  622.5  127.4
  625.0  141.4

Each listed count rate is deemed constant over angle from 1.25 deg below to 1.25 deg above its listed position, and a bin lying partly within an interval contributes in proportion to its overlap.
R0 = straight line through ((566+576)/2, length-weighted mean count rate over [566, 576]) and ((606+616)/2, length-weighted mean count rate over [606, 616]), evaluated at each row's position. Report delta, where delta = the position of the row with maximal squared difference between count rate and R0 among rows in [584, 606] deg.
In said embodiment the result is 592.5 deg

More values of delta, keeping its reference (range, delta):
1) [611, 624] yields 622.5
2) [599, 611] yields 600.0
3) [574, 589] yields 587.5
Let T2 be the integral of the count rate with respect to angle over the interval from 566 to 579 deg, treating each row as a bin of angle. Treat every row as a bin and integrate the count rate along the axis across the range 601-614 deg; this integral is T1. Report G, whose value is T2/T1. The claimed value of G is 2.10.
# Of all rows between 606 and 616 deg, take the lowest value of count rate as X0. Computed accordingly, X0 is 93.84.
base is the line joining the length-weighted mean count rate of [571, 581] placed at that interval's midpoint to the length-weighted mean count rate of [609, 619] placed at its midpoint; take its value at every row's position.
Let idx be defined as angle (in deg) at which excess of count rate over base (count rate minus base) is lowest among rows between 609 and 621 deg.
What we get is 610.0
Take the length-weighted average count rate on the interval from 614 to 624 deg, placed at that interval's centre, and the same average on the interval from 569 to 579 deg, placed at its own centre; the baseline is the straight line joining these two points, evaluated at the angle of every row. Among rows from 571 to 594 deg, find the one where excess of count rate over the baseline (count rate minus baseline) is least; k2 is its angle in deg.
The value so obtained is 572.5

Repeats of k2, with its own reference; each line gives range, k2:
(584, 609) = 607.5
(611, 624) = 612.5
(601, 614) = 607.5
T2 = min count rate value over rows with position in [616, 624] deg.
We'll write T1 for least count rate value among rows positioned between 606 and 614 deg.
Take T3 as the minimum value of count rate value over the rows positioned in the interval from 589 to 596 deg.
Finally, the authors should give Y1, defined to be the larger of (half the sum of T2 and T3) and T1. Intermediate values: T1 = 93.84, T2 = 112.7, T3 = 177.3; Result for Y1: 145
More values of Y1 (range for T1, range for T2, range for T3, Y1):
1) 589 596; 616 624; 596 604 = 177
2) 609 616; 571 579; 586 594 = 202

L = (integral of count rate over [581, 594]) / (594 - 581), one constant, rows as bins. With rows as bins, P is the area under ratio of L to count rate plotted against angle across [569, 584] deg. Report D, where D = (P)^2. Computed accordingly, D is 199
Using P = 14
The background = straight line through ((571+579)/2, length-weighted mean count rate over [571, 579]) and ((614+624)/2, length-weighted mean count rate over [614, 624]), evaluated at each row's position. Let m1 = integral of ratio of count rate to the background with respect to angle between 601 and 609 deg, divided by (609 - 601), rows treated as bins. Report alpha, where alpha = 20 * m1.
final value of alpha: 15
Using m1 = 0.73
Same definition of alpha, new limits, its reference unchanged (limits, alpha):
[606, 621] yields 16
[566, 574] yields 19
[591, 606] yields 18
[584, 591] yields 21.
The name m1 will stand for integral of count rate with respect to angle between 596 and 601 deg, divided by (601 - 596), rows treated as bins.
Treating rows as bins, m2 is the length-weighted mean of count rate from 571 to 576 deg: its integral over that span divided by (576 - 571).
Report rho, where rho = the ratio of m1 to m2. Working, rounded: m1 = 152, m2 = 217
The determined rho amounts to 0.7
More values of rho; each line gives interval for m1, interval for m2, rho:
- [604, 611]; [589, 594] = 0.5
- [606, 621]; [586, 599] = 0.6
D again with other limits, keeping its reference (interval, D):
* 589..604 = 370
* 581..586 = 23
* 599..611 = 495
